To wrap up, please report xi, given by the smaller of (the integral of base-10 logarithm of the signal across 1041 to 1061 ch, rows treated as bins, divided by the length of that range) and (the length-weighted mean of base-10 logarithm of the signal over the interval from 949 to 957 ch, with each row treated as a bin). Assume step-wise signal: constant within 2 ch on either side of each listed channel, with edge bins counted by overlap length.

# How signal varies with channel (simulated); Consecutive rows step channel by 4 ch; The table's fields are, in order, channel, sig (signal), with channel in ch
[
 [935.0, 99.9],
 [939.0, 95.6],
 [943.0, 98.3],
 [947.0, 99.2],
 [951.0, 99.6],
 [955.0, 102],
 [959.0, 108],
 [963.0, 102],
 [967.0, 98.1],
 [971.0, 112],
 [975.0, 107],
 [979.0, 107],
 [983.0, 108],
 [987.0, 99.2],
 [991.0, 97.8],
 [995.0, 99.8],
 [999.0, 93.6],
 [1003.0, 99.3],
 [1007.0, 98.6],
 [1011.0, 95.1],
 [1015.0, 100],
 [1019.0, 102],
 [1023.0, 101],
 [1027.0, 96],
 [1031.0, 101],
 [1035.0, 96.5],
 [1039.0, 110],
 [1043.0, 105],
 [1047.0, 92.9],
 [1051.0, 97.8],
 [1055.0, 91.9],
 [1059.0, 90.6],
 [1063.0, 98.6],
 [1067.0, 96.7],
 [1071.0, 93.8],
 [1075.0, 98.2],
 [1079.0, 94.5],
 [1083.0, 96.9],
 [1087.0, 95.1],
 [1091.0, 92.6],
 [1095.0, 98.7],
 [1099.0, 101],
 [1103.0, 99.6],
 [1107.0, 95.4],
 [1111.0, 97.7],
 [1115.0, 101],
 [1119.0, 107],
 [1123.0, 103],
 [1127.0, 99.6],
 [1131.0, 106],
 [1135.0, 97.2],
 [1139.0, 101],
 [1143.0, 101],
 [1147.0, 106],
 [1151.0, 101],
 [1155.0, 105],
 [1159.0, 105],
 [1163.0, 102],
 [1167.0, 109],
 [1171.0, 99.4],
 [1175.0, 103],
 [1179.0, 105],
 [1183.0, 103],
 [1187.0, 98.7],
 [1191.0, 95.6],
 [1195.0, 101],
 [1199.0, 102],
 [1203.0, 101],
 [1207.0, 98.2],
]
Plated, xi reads 1.98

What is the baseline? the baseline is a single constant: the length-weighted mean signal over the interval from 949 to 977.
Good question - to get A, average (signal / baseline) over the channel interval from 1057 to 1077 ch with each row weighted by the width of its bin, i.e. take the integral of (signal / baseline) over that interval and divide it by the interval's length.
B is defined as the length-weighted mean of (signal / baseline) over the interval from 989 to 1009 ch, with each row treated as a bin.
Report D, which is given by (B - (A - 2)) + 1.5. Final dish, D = 3.52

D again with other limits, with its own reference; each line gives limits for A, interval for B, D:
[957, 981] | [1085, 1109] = 3.42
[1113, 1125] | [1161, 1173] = 3.50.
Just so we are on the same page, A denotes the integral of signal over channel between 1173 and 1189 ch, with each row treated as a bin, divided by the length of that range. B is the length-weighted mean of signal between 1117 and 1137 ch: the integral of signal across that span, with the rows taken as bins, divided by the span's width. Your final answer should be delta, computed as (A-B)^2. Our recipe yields 0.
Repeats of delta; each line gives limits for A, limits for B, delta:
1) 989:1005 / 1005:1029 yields 1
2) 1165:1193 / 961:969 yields 4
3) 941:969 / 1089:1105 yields 9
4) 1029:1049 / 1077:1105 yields 17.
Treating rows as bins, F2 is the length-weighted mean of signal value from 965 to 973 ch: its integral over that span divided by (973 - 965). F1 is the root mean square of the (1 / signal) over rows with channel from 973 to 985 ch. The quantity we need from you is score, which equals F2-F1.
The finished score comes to 105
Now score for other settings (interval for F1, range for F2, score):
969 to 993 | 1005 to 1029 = 99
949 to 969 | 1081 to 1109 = 97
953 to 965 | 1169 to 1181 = 102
